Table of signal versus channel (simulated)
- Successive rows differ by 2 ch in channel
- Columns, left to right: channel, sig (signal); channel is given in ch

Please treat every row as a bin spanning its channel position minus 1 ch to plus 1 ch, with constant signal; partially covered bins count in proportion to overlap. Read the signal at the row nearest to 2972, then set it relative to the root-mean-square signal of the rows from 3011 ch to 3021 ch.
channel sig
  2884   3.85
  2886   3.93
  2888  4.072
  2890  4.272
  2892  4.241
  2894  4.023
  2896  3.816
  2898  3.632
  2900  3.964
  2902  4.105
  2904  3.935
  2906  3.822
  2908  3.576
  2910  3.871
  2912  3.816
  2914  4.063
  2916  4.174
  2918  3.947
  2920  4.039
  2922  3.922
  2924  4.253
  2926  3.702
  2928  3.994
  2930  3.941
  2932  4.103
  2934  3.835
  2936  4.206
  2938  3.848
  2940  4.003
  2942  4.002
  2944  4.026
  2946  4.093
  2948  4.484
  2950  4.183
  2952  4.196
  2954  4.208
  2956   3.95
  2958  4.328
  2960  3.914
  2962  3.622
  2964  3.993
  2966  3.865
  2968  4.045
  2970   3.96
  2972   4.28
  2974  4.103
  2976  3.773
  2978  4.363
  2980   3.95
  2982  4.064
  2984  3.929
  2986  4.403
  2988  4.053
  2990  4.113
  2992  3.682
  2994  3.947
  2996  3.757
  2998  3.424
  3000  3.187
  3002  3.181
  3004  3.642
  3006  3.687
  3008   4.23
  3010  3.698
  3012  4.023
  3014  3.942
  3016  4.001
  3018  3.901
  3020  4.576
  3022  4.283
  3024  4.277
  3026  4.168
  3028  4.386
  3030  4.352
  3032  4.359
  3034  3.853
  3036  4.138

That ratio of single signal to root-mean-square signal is 1.04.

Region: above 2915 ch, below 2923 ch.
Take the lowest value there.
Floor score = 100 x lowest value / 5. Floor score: 78.4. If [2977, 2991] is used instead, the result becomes 78.6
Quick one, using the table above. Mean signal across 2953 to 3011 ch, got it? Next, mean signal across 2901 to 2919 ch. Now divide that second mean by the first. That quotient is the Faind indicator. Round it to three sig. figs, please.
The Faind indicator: 1.00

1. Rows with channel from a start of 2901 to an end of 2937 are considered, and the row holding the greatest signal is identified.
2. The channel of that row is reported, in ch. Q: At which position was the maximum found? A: 2924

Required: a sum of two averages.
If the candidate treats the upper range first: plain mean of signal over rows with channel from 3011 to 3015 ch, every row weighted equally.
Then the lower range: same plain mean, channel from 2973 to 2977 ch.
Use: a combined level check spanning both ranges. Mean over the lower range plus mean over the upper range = 7.92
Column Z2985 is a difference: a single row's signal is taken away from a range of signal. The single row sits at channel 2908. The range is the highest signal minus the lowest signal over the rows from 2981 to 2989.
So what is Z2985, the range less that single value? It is -3.10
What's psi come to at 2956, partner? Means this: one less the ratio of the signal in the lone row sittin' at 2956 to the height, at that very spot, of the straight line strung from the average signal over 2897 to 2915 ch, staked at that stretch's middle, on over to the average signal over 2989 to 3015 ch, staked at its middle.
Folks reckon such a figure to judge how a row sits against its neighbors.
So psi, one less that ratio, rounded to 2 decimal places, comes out -0.04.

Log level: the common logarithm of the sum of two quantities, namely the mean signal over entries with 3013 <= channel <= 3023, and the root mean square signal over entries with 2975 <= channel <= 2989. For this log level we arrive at 0.915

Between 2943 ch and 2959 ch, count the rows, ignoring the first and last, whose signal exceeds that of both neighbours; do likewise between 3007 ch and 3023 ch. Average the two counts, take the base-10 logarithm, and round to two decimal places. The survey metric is 0.40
